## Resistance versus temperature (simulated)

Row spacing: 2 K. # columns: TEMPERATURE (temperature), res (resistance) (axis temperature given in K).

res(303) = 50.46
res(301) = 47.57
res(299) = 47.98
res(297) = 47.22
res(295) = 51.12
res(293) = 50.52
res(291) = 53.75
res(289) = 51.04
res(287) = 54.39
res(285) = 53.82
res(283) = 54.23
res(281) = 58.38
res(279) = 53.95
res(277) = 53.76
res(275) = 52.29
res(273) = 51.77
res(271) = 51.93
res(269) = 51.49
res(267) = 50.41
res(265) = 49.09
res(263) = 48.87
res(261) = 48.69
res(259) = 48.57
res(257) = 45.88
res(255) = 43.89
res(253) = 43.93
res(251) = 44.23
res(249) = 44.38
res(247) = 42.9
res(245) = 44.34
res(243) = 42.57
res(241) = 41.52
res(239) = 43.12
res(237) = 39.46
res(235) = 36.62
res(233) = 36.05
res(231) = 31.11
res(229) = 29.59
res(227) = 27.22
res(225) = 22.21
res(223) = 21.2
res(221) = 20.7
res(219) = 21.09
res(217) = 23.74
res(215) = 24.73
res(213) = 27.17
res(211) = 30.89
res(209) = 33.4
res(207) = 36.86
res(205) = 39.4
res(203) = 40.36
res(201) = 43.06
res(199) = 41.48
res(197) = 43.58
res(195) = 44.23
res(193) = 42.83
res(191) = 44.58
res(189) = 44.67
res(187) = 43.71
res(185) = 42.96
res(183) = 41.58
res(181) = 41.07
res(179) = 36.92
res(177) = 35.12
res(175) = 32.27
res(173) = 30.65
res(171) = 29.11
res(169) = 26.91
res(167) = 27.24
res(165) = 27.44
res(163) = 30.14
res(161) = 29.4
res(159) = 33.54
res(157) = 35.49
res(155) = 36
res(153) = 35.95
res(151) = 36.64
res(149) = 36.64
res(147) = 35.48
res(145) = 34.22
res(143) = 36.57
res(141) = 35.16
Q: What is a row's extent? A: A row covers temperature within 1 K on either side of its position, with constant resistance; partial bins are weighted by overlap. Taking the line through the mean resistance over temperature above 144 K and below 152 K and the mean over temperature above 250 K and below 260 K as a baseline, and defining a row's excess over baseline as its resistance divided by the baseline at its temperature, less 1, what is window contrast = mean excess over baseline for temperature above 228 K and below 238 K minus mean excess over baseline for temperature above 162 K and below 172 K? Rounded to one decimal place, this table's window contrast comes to 0.0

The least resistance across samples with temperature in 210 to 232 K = 20.7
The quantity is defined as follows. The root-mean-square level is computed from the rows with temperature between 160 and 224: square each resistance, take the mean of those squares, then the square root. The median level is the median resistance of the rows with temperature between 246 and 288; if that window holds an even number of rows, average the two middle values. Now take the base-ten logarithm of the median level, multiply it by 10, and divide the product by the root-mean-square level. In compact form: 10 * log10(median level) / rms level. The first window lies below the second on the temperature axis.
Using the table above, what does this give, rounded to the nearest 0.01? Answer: 0.48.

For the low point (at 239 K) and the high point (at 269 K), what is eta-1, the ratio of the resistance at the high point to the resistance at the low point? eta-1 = 1.19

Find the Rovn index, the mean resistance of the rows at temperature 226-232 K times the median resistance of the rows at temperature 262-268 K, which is 1439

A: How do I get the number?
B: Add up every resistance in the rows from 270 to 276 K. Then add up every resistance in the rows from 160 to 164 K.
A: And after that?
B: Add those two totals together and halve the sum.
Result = 108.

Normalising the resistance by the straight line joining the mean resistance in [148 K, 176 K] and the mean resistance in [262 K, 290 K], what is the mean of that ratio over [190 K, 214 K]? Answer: 1.00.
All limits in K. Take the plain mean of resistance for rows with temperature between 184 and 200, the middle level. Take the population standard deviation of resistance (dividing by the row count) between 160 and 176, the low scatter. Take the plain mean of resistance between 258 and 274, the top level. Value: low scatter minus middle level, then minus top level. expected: -91.9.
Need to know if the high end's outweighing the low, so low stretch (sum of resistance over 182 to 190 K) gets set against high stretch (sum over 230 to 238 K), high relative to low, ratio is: 0.83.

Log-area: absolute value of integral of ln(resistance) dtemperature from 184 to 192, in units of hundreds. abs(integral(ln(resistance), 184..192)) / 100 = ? 0.30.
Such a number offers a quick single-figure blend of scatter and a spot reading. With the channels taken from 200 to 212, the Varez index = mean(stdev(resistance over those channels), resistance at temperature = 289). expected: 28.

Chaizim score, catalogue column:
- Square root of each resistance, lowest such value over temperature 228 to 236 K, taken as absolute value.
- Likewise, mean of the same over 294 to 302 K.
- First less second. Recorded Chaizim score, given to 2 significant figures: -1.5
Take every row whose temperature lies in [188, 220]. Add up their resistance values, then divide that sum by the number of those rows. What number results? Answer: 36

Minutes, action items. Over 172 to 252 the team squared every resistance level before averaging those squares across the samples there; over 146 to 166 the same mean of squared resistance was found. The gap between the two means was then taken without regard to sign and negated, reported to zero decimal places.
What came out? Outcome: -237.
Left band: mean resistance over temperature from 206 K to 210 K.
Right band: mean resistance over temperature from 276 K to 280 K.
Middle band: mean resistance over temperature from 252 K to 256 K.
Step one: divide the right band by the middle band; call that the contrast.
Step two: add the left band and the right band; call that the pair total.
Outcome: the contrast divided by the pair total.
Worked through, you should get 0.0138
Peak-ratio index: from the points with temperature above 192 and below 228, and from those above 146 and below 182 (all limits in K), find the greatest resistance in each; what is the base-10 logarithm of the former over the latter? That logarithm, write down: 0.032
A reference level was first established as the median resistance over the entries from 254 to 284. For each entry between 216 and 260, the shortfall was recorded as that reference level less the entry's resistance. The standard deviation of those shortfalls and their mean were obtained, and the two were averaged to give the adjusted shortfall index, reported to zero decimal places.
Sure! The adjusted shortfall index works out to 12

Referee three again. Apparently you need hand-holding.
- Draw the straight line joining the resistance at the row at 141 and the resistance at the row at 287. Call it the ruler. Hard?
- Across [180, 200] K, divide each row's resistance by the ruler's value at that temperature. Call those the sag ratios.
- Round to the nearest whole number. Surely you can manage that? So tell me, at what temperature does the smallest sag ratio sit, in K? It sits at 199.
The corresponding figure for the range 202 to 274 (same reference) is 221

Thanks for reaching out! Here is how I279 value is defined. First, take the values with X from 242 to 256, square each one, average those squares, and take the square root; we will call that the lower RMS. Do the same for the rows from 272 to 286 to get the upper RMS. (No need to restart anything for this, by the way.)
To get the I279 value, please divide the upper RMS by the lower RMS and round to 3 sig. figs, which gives 1.24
